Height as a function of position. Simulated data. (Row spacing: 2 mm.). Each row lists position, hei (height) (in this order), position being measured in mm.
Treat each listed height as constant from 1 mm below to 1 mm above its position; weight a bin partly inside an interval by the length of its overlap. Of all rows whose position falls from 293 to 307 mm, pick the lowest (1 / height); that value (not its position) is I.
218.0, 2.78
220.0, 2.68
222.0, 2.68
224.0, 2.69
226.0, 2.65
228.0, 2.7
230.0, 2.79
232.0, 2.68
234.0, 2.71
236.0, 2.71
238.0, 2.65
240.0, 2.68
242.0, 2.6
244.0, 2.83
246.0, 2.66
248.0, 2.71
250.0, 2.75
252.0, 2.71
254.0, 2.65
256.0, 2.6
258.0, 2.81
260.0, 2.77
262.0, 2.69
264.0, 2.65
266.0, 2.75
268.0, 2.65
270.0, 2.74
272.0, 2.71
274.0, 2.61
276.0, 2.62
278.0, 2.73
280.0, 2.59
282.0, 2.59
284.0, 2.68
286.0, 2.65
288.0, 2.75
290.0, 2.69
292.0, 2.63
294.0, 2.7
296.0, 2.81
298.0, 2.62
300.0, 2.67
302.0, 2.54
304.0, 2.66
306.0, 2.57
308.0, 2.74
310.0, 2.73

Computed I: 0.356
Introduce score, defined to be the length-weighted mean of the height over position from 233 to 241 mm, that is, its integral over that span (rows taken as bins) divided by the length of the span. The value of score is 2.69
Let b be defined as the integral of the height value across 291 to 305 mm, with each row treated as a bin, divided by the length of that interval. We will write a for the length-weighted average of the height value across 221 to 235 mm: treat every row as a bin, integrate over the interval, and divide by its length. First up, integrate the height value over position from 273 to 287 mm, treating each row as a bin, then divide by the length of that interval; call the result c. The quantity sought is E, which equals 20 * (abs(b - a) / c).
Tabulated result 0.29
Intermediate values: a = 2.70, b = 2.66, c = 2.64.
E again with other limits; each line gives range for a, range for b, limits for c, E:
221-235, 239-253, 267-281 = 0.04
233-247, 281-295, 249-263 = 0.16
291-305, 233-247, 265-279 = 0.22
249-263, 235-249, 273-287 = 0.15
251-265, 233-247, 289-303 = 0.04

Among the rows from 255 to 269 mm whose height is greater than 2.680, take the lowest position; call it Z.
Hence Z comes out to 258.0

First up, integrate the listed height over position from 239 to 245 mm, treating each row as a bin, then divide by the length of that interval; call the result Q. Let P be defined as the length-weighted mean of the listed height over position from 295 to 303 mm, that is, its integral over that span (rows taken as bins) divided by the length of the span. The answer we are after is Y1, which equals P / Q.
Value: 0.98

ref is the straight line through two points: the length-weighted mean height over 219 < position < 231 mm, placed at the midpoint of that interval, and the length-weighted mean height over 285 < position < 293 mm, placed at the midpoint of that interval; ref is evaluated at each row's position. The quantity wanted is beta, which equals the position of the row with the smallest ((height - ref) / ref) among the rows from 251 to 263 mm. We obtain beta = 256.0 mm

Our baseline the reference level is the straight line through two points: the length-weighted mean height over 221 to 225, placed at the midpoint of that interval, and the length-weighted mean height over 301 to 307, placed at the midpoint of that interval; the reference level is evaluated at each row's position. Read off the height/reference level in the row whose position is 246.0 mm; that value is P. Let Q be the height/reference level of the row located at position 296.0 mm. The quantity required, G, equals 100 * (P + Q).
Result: 208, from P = 1.00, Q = 1.08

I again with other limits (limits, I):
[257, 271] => 0.356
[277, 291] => 0.364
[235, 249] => 0.353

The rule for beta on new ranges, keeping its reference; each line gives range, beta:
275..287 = 280.0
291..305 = 302.0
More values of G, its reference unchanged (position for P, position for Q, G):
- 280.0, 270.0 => 203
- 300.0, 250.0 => 207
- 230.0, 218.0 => 208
